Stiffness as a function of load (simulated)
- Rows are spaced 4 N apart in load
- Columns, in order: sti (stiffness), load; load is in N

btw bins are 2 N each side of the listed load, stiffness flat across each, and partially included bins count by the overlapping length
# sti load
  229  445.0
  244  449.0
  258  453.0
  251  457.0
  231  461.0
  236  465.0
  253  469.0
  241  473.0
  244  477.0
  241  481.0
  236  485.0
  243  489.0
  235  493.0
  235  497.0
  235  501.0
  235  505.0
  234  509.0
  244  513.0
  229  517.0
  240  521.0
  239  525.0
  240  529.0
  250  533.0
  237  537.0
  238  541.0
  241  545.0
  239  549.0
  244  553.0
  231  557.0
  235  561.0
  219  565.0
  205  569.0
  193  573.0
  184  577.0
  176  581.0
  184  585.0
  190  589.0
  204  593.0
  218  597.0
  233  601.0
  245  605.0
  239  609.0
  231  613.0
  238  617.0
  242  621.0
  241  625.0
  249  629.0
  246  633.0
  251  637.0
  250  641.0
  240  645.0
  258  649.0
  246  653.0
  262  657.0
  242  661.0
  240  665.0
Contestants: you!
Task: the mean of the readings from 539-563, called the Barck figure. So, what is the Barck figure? 238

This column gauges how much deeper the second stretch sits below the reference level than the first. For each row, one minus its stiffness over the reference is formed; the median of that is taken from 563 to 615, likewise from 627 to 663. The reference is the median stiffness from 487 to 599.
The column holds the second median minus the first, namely -0.187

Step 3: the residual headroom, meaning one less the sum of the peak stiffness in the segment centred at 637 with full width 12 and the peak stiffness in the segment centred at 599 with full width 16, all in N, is -495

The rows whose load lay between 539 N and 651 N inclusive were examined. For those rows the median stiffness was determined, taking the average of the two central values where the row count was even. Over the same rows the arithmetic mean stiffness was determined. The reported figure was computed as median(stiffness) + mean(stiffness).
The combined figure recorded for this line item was 465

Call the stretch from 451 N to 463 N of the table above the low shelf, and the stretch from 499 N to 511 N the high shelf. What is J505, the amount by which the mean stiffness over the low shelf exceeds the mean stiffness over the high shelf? 12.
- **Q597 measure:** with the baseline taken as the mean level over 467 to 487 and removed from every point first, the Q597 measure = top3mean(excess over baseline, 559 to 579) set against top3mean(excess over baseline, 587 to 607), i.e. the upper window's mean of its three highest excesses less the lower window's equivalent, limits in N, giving 12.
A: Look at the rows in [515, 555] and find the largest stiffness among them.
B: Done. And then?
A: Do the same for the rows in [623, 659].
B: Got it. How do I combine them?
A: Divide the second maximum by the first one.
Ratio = 1.05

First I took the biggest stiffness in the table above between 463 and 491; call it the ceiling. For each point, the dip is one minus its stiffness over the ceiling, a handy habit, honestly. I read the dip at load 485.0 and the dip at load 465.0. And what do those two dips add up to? 0.13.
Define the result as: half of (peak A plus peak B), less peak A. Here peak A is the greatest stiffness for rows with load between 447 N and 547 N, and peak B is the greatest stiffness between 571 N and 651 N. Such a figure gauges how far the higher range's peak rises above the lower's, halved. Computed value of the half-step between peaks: 0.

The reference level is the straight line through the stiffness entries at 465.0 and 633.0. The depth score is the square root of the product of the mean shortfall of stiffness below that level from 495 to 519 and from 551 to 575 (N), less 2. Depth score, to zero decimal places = 6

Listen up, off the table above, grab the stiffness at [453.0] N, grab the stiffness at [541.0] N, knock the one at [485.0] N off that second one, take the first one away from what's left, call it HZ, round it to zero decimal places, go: -256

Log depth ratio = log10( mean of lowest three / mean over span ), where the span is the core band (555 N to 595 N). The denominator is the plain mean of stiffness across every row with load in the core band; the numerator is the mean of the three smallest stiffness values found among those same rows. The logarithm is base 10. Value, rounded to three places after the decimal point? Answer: -0.047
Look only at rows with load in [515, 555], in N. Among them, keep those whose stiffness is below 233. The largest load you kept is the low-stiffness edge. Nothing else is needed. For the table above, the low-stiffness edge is 517.0 N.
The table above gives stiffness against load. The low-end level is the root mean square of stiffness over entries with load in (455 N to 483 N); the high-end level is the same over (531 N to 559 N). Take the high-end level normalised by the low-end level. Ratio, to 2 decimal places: 0.99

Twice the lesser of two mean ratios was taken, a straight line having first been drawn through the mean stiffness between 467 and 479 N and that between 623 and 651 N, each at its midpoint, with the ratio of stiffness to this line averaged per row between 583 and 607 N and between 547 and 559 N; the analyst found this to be 1.72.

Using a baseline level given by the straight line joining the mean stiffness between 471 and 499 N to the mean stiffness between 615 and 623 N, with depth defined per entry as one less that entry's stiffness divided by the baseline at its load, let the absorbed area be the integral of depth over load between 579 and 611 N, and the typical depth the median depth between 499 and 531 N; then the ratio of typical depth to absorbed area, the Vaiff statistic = 0.003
